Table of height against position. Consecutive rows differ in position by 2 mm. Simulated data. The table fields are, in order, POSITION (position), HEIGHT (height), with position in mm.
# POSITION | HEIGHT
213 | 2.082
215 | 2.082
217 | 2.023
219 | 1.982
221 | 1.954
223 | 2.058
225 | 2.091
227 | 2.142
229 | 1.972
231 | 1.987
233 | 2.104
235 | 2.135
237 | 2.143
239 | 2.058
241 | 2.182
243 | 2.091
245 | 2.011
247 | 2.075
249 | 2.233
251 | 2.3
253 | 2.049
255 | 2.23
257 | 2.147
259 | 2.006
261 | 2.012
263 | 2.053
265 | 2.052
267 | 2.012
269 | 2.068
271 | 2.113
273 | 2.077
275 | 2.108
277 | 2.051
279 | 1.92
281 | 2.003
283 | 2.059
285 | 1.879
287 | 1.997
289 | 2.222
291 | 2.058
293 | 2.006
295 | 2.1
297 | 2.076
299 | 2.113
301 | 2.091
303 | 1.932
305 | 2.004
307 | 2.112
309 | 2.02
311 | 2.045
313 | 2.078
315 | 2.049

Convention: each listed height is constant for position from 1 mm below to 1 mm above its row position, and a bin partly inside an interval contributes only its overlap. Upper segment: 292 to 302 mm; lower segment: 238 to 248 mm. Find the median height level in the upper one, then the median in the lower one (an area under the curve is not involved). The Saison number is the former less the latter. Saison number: 0.016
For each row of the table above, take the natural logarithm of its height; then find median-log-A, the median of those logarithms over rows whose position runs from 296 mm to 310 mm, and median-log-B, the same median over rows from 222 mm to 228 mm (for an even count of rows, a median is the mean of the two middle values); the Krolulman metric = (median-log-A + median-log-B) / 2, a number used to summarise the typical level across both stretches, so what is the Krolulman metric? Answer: 0.734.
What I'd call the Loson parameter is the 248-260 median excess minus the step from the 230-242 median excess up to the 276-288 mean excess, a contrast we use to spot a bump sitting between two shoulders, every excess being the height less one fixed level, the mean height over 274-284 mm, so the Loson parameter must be 0.29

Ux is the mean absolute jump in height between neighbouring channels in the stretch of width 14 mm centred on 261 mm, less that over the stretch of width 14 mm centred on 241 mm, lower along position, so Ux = -0.023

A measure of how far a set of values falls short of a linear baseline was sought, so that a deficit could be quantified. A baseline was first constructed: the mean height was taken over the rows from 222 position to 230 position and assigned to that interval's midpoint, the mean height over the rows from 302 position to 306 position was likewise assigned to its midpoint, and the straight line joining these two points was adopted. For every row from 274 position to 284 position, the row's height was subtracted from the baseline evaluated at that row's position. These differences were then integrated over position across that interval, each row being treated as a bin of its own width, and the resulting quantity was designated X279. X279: -0.29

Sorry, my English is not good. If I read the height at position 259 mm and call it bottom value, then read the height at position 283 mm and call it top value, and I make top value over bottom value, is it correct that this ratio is 1.03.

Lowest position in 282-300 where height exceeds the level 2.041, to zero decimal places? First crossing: 283 mm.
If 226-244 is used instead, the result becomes 227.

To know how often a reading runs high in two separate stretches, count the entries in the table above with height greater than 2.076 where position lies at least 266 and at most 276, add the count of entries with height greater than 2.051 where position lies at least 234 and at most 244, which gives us 8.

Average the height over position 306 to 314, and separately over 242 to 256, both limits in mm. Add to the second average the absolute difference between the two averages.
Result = 2.22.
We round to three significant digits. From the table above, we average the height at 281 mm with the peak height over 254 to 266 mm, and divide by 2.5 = 0.847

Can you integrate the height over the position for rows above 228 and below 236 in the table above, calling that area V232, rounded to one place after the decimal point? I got 16.4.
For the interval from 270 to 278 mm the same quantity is 16.7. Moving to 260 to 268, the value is 16.3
